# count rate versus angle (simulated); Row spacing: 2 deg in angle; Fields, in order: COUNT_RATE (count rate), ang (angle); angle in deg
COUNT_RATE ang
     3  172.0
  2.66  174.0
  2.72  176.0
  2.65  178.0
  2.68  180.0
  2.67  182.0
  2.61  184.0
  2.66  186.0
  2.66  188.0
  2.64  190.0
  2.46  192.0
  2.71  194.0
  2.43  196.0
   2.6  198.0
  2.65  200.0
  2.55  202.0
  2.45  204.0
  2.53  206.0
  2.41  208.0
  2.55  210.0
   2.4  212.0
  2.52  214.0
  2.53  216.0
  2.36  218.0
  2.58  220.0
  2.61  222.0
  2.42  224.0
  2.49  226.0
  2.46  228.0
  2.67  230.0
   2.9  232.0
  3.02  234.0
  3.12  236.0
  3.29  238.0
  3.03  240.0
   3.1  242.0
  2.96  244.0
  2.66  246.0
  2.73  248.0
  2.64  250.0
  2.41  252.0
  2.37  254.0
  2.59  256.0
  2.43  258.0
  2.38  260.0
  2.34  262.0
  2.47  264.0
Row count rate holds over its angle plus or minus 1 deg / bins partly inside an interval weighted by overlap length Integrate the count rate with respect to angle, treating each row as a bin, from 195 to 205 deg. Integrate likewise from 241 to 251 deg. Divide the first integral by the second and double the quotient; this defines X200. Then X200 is 1.80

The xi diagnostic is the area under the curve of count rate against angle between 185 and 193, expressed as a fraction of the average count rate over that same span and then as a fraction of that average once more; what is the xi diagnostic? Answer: 3.1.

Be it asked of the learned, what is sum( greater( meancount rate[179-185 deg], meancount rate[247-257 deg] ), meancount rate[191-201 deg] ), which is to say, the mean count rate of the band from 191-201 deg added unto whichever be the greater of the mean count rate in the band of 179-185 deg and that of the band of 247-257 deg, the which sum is 5.22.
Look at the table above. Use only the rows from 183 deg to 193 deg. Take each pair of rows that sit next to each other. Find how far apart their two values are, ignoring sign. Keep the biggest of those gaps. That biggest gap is 0.18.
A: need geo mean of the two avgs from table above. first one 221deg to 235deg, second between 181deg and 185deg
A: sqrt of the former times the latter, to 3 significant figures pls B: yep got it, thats 2.65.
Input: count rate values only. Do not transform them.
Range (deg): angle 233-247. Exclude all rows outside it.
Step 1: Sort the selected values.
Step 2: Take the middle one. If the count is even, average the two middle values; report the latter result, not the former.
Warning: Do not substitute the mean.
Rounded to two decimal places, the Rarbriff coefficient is 3.03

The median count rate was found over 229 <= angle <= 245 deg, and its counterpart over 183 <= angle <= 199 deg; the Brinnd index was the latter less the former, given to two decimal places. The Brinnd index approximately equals -0.40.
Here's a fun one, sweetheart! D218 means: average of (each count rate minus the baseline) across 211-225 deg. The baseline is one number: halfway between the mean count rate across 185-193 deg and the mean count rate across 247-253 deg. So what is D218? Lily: -0.11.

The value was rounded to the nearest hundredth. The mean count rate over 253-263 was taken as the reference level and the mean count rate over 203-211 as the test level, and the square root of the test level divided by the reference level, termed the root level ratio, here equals 1.01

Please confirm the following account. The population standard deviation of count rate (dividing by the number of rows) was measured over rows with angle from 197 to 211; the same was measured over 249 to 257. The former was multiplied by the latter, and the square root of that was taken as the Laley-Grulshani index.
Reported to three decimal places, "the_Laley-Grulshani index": 0.094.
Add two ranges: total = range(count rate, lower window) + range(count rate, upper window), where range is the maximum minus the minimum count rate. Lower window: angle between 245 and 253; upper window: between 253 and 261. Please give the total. 0.54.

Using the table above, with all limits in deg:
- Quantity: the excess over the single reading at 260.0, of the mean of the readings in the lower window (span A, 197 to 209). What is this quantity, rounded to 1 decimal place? 0.2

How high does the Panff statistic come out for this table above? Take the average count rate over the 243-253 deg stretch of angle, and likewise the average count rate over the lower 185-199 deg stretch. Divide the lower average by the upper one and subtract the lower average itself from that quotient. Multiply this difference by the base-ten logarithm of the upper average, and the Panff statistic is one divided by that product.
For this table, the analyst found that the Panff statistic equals -1.44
